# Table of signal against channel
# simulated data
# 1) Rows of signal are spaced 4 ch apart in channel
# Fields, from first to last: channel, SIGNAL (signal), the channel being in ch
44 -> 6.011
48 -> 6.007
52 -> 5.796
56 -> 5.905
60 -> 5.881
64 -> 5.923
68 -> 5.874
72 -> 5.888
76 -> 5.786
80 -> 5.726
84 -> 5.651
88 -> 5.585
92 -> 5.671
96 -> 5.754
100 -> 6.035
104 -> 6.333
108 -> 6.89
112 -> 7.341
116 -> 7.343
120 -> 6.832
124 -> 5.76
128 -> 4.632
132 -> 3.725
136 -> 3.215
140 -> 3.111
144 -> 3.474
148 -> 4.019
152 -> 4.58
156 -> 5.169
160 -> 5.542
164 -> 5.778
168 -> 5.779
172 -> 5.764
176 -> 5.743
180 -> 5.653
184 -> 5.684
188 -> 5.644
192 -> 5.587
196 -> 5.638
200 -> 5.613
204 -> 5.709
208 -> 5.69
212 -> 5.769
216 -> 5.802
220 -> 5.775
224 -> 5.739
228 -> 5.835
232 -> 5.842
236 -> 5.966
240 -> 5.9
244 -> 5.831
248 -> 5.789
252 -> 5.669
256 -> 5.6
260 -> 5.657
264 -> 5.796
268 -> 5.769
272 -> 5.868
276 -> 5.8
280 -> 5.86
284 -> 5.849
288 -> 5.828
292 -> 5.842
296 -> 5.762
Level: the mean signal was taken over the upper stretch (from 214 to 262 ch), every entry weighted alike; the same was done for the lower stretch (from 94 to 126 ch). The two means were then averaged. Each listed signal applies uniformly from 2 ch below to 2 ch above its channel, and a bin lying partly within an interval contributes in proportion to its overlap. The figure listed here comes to 6.16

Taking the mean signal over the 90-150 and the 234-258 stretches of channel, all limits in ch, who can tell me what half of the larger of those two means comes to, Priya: 2.90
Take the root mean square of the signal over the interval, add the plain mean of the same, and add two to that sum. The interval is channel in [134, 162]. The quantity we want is 10.4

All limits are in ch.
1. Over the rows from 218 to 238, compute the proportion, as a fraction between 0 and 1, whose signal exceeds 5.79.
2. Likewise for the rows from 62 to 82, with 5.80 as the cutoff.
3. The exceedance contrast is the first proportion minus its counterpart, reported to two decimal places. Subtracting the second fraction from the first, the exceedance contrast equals 0.00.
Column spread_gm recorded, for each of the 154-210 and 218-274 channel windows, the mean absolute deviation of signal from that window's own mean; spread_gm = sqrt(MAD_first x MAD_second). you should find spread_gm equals 0.08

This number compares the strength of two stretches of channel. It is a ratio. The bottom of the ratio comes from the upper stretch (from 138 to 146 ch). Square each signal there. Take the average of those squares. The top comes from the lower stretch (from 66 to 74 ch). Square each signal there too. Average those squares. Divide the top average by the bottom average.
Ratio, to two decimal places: 3.18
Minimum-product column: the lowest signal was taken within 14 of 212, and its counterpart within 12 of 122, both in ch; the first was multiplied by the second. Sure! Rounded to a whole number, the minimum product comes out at 21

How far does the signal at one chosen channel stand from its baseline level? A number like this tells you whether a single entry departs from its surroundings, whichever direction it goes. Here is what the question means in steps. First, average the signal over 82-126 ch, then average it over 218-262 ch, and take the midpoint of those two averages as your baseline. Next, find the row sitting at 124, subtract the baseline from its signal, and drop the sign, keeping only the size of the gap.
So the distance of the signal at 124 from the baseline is 0.28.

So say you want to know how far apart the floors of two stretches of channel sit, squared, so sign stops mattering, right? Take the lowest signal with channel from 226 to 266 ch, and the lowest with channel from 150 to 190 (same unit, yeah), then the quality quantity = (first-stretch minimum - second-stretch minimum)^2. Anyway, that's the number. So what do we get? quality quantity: 1.0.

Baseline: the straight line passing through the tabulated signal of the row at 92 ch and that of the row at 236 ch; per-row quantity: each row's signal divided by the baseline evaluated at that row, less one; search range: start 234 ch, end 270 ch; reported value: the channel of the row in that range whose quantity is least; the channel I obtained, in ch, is 256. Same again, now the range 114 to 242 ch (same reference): 140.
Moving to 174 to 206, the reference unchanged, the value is 192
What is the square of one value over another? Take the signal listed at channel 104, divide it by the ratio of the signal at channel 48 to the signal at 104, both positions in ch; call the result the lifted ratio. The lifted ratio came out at 6.7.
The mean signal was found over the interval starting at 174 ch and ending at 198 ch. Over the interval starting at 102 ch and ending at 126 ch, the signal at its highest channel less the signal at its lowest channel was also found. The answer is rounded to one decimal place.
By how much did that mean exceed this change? 6.2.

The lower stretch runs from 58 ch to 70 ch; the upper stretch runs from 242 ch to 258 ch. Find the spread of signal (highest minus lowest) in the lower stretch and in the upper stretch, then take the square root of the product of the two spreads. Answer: 0.11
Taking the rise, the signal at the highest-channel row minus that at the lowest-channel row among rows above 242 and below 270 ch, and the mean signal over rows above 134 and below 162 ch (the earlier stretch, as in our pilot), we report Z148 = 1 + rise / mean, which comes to 0.99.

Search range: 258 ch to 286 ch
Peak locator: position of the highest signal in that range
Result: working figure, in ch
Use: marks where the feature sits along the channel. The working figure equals 272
